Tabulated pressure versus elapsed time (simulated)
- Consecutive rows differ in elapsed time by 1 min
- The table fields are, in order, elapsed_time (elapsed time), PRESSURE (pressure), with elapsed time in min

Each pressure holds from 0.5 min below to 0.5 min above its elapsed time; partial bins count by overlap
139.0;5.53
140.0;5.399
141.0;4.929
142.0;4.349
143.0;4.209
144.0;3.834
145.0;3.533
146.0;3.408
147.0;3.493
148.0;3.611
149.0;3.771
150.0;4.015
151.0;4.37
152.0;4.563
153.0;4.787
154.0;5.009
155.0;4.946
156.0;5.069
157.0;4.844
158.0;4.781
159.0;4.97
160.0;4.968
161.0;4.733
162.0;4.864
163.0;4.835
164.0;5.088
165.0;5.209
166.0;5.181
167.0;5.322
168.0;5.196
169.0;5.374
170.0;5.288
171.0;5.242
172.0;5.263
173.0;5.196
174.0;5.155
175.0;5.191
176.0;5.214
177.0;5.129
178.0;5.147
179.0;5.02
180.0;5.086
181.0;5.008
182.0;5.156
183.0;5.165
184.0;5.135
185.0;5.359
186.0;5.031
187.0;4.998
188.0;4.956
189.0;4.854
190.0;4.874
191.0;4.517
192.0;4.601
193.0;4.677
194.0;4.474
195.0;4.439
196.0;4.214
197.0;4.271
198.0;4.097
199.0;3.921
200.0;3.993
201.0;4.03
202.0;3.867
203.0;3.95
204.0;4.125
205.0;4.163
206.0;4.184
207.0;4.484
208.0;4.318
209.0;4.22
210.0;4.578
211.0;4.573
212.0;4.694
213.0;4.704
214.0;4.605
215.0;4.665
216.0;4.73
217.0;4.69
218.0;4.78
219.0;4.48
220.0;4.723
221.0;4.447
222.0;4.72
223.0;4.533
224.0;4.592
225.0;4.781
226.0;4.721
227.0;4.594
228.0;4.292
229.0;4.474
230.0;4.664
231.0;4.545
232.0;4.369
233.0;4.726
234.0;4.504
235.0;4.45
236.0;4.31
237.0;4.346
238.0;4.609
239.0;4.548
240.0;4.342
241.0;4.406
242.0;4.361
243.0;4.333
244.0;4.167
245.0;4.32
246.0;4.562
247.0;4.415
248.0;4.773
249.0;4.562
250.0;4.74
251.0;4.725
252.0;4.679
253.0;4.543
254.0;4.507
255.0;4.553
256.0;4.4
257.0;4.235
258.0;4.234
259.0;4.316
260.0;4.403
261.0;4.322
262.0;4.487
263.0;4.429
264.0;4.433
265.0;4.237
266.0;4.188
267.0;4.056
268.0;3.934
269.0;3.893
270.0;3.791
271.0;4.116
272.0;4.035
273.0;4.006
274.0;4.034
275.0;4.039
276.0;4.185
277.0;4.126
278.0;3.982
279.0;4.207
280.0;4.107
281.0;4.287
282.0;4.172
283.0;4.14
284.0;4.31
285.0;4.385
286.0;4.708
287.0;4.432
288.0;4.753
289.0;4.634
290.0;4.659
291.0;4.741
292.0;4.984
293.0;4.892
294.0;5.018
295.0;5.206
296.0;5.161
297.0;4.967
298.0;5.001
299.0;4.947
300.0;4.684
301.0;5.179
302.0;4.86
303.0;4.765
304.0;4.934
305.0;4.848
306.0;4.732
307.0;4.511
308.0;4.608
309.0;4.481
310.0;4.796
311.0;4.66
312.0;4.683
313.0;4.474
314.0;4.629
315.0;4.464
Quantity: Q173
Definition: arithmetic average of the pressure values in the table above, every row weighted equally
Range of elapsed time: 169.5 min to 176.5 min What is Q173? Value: 5.2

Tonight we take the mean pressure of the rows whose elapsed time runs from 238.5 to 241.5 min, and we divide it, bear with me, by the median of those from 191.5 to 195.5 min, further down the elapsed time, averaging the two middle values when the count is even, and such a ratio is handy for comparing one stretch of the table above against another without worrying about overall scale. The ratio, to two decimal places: 0.98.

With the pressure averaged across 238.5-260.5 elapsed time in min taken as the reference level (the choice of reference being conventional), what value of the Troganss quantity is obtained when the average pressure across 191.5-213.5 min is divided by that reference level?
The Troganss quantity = 0.96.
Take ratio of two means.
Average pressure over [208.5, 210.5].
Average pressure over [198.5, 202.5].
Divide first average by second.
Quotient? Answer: 1.11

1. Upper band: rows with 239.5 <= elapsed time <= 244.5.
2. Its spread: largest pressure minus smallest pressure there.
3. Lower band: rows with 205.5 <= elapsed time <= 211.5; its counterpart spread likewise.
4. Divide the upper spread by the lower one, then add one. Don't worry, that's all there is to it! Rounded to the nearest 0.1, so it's 1.6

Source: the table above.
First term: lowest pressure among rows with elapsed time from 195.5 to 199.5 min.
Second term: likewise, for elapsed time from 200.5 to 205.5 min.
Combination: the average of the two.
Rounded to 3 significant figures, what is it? 3.89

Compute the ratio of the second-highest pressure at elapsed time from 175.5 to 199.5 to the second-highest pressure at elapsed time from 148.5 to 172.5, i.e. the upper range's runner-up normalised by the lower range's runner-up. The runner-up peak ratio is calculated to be 0.98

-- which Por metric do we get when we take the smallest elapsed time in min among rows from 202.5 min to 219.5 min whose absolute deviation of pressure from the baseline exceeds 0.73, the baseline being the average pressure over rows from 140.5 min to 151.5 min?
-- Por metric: 212.0 min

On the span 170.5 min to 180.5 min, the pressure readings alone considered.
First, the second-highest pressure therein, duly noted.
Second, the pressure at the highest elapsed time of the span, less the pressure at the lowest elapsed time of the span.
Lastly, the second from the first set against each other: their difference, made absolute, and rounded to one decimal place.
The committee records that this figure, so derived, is 5.4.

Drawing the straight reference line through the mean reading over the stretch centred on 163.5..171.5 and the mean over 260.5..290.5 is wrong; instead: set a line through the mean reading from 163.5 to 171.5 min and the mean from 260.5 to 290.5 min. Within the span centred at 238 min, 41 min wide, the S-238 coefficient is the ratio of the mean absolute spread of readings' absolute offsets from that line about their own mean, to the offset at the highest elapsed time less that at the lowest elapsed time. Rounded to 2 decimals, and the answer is 0.57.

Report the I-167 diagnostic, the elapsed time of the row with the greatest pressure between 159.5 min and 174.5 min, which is 169.0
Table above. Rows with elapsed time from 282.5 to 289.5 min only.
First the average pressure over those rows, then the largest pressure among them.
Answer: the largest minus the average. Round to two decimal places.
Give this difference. 0.27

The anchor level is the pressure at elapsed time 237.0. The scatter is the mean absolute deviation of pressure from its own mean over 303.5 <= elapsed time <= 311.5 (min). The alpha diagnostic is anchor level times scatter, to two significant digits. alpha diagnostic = 0.57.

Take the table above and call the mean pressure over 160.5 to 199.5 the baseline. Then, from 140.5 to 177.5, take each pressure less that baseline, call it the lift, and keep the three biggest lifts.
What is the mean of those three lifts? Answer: 0.4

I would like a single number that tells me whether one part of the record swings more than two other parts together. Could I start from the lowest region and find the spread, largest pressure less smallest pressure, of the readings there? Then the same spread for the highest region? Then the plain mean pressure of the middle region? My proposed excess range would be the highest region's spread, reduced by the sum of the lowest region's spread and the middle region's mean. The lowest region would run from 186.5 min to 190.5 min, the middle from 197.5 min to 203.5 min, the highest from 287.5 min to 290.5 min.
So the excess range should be -4.00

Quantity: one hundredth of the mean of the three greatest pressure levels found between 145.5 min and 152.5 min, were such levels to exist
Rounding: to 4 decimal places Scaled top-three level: 0.0432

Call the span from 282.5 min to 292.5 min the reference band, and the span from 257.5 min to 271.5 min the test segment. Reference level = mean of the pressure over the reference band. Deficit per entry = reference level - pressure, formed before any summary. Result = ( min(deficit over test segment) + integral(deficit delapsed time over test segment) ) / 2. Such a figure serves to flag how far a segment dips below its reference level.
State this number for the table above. 2.6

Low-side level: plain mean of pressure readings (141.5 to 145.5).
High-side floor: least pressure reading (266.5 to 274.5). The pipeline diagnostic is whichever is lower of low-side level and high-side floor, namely 3.79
